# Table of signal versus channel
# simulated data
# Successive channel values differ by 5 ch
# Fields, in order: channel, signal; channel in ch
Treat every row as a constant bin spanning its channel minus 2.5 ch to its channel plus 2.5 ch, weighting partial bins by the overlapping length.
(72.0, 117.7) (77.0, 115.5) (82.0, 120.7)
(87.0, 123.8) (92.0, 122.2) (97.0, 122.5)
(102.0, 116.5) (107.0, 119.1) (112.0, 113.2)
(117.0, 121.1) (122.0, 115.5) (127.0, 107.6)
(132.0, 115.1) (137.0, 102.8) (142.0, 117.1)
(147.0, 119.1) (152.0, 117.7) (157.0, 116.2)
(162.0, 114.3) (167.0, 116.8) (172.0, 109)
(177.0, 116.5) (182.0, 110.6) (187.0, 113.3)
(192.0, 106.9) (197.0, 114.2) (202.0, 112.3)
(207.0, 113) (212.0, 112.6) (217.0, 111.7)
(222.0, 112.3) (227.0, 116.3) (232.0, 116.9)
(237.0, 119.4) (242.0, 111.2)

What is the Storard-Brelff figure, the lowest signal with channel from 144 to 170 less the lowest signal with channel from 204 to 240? 3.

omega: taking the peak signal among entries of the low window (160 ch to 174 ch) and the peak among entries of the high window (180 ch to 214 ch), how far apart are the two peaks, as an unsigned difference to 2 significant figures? 2.6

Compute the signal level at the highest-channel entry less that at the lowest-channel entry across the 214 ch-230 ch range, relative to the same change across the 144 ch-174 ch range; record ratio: -0.46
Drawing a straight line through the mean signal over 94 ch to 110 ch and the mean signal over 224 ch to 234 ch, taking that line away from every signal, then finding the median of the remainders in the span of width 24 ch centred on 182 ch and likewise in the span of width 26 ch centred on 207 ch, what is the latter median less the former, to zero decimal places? 3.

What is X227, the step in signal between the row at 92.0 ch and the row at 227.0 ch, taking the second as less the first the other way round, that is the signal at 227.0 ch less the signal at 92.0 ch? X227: -6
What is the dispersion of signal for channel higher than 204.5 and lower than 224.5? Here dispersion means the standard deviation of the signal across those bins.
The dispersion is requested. 0.5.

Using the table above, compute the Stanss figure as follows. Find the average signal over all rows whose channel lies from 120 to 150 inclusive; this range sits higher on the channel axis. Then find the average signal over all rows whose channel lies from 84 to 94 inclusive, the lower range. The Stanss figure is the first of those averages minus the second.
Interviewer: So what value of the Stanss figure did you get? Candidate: -10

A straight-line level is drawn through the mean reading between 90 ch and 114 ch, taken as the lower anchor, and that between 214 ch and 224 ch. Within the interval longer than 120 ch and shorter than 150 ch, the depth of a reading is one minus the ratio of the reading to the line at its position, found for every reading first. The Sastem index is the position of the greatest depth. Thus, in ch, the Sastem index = 137.0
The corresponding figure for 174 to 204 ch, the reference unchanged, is 192.0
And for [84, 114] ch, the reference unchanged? 112.0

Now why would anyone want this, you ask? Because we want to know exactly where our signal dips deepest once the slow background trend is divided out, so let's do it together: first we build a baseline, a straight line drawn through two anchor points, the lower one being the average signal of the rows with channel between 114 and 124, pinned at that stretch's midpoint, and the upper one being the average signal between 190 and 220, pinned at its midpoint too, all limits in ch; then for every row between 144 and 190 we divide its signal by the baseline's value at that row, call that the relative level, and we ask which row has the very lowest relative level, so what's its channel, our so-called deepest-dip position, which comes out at 172.0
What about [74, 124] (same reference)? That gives 77.0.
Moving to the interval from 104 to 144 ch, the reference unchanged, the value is 137.0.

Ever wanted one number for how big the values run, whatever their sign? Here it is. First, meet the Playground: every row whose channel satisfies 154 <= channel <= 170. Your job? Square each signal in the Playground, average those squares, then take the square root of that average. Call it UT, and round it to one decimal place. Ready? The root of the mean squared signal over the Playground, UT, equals 115.8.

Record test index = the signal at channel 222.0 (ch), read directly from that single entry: 112.3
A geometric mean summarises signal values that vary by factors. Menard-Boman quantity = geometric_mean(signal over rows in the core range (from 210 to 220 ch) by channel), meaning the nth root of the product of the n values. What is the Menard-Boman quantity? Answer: 112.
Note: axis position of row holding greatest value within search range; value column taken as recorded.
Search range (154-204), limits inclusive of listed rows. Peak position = 167.0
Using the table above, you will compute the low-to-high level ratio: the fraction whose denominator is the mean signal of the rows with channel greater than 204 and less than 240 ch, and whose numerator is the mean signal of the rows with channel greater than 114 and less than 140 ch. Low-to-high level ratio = 0.98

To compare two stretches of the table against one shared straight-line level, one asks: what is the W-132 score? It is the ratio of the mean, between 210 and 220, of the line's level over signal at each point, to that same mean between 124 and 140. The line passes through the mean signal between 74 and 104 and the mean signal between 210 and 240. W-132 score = 0.94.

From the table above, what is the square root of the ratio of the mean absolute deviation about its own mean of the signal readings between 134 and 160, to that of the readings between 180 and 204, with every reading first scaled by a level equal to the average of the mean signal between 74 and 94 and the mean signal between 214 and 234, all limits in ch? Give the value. 1.5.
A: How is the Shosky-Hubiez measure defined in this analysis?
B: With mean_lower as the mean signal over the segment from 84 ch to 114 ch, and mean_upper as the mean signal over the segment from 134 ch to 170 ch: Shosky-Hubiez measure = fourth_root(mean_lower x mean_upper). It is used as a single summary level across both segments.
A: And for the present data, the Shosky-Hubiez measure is 10.8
